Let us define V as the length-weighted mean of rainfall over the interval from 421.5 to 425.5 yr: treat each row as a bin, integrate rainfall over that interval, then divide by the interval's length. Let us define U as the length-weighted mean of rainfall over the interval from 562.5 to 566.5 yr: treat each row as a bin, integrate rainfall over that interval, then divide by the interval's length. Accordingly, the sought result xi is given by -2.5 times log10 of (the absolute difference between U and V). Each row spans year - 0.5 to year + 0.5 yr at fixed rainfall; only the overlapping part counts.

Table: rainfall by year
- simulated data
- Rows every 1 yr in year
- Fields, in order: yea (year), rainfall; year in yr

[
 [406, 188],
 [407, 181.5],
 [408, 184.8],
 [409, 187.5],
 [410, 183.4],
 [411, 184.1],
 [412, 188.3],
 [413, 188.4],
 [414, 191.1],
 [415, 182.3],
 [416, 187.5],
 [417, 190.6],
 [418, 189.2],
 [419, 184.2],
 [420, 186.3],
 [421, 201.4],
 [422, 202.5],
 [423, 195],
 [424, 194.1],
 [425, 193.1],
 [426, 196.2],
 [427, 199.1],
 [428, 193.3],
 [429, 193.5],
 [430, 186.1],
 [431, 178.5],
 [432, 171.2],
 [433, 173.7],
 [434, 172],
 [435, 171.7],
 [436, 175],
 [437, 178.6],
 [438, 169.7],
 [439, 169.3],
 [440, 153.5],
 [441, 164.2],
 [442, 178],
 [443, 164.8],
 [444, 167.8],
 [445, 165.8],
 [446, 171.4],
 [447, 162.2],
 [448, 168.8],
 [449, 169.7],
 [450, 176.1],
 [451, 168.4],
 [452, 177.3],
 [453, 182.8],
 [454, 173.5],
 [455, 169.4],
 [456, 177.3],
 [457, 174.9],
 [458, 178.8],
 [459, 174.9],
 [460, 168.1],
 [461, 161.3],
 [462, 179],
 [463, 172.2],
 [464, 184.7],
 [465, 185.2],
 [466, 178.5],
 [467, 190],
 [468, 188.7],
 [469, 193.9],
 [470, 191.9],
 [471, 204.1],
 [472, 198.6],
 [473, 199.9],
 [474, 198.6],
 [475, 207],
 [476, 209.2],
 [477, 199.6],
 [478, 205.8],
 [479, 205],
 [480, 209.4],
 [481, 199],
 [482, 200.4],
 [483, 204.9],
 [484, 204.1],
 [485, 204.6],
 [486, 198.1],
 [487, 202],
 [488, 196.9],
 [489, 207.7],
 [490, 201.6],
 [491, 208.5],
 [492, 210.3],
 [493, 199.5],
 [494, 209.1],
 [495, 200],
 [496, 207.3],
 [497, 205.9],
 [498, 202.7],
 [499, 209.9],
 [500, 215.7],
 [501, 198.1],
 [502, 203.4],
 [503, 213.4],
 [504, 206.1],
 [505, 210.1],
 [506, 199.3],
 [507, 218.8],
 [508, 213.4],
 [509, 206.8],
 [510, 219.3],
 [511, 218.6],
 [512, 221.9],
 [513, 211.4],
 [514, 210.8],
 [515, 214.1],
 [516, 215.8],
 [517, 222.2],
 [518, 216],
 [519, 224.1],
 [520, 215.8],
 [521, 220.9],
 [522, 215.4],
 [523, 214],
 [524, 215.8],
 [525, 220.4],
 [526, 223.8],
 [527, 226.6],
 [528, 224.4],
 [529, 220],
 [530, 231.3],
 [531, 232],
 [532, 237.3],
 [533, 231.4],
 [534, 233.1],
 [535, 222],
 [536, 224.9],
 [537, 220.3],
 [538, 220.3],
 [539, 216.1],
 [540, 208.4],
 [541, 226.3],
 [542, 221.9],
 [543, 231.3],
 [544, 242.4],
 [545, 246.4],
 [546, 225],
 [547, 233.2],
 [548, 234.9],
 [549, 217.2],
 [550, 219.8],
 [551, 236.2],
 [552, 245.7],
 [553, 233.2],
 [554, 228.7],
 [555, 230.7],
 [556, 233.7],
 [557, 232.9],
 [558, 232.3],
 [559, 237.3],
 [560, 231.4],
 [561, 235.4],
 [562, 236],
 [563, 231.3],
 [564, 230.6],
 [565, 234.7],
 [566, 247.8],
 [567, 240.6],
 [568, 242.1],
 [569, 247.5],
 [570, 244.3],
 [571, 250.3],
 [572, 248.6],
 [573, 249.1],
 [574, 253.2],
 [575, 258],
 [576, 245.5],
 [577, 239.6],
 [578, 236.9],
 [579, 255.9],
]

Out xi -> -4.0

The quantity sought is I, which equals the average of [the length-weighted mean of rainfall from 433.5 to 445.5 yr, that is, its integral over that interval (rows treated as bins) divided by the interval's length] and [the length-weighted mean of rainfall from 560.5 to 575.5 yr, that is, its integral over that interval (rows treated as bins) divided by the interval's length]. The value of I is 206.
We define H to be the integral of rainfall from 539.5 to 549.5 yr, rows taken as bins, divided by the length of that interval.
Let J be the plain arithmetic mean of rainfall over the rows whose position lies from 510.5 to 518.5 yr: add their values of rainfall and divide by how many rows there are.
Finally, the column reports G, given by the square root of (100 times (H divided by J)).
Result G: 10.3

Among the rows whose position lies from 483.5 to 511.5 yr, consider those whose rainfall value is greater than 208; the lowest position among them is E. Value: 491 yr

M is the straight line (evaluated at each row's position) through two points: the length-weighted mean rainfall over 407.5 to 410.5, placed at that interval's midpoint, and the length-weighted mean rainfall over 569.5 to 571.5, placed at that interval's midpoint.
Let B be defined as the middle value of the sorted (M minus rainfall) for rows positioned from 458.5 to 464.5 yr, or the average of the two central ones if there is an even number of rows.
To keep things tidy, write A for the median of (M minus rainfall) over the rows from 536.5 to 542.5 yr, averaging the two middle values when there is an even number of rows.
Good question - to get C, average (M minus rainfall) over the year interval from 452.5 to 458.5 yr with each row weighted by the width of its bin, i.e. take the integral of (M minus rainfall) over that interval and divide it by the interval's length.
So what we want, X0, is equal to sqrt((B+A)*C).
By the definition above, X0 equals 35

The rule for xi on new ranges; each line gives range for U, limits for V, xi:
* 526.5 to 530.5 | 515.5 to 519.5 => -2.0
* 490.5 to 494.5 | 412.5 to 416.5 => -3.2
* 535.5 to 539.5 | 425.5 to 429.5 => -3.5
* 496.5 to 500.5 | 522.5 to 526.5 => -2.5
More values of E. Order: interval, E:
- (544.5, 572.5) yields 545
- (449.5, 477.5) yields 476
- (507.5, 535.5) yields 508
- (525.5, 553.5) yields 526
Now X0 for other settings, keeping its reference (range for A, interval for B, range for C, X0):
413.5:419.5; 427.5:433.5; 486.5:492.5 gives 11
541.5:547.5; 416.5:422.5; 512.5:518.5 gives 7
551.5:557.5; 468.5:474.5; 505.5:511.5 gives 15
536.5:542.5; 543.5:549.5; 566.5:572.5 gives 5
